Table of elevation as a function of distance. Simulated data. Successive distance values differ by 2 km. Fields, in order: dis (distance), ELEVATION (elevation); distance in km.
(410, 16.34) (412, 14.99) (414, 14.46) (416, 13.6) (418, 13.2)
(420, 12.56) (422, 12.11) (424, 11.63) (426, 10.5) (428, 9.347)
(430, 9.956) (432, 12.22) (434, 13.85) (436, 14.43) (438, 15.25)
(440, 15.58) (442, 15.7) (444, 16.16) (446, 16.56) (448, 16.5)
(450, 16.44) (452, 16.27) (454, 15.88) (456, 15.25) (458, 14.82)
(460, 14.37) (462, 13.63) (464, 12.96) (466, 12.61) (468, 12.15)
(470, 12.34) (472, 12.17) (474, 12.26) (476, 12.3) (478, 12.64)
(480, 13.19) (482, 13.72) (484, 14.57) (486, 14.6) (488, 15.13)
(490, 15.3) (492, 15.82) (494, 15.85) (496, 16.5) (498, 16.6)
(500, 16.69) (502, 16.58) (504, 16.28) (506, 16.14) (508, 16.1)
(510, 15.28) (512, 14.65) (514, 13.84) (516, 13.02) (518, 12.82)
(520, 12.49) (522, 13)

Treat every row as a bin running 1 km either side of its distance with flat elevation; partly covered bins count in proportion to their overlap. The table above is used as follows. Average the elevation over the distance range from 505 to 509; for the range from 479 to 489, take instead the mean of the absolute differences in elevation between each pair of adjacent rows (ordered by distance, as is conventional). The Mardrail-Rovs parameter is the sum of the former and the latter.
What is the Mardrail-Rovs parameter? 16.6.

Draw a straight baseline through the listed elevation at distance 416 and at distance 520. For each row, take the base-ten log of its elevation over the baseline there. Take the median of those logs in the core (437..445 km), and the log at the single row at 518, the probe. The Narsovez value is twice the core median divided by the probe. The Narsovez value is 13.1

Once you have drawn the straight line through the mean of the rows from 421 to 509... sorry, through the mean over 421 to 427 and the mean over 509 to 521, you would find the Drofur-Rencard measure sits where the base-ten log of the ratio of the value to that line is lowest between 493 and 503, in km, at 494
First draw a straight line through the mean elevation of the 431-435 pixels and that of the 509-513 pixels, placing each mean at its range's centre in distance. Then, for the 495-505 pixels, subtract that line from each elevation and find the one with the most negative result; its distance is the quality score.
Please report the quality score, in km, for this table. 504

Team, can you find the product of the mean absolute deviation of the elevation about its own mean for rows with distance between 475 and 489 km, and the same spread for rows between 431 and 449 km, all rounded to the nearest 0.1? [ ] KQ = 1.0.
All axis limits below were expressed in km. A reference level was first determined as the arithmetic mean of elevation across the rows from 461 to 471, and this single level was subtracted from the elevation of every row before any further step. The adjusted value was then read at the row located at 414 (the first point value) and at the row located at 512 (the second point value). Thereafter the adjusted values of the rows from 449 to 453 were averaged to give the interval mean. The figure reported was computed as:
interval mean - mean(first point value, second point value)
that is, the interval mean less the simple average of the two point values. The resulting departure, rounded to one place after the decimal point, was 1.8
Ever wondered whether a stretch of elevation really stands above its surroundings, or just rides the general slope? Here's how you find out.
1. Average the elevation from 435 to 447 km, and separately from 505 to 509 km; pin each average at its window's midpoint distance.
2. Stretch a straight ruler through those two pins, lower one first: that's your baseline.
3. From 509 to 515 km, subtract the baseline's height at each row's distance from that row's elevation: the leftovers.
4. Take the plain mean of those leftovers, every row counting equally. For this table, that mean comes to -1.6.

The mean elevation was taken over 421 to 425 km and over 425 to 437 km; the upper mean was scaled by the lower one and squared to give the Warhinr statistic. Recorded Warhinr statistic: 0.97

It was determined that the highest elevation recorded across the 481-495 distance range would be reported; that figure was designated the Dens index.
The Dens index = 15.85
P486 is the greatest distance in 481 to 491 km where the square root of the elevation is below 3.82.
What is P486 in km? 484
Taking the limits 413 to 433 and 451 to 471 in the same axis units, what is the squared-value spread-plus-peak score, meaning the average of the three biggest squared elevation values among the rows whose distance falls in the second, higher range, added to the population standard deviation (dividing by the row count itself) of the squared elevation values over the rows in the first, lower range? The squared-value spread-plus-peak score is 287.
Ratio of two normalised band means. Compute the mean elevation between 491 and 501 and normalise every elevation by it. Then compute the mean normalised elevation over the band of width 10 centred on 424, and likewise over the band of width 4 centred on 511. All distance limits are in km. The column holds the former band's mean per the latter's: 0.75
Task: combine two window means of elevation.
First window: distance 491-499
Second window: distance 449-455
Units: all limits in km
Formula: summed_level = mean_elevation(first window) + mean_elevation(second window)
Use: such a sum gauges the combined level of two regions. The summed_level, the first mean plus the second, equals 32.4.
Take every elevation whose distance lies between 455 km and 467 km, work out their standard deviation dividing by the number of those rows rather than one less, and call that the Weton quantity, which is 0.96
